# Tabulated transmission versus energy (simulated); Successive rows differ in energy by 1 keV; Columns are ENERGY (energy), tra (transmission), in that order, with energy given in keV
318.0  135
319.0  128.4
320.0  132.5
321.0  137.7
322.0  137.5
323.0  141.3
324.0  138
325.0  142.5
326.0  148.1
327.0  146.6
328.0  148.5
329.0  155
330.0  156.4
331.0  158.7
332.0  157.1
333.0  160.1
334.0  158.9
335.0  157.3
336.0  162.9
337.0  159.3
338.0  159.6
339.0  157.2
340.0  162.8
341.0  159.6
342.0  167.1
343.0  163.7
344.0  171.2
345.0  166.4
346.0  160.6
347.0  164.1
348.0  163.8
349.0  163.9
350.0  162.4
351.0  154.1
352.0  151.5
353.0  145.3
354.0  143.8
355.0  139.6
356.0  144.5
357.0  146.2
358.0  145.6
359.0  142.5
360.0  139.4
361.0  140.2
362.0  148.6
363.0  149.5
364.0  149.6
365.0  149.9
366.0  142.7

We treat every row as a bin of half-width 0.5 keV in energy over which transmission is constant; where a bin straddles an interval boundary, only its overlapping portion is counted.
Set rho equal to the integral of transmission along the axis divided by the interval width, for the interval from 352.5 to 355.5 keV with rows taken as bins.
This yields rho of 143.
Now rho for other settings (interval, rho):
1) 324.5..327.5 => 146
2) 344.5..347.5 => 164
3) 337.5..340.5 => 160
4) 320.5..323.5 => 139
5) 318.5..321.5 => 133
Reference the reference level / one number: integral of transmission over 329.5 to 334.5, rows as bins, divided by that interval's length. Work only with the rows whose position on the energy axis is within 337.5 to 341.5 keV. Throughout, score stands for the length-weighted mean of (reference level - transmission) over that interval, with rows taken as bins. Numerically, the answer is -2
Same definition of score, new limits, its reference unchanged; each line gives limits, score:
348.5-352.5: 0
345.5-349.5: -5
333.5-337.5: -1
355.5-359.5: 14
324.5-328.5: 12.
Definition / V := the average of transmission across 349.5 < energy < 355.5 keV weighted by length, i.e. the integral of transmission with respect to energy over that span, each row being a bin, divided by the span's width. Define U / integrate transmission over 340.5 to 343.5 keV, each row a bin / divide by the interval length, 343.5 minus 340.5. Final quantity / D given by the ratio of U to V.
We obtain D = 1.09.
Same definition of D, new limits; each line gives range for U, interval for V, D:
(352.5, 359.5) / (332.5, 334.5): 0.90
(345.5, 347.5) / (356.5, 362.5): 1.13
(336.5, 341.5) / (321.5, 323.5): 1.15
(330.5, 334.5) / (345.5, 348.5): 0.97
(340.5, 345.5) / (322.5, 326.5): 1.16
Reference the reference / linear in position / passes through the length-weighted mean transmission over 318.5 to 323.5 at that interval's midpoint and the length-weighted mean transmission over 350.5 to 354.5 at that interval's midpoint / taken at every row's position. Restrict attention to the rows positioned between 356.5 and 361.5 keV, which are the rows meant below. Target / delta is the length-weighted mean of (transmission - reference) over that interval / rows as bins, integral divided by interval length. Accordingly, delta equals -9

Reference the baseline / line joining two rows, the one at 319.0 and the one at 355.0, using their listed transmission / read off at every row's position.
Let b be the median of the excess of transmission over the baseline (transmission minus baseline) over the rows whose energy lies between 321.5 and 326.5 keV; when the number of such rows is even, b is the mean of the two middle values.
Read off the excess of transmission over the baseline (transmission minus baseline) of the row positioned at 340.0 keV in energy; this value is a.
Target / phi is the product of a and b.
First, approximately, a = 28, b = 12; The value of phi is 325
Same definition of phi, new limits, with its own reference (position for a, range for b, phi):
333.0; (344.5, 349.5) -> 721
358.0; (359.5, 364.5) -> 35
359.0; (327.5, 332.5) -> 41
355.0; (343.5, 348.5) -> 0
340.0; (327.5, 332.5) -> 685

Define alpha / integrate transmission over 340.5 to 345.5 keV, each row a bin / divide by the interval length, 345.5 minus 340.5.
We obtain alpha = 166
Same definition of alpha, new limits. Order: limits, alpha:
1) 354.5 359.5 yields 144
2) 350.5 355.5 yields 147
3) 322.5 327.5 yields 143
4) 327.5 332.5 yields 155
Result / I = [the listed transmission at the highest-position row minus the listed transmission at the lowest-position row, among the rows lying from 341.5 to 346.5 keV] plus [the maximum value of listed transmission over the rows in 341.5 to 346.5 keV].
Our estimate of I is 165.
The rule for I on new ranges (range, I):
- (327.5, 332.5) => 167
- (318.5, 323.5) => 154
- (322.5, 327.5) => 153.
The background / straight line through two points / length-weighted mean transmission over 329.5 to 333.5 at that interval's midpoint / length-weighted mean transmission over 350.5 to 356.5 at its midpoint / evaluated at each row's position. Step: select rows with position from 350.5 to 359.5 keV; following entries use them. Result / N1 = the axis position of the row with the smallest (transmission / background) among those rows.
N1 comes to 355.0 keV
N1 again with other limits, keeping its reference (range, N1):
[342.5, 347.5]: 346.0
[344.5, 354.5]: 354.0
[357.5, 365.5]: 360.0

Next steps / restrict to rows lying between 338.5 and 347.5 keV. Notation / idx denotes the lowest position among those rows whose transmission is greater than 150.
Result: 339.0 keV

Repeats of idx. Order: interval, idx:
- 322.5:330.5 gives 329.0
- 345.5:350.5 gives 346.0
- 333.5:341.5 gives 334.0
